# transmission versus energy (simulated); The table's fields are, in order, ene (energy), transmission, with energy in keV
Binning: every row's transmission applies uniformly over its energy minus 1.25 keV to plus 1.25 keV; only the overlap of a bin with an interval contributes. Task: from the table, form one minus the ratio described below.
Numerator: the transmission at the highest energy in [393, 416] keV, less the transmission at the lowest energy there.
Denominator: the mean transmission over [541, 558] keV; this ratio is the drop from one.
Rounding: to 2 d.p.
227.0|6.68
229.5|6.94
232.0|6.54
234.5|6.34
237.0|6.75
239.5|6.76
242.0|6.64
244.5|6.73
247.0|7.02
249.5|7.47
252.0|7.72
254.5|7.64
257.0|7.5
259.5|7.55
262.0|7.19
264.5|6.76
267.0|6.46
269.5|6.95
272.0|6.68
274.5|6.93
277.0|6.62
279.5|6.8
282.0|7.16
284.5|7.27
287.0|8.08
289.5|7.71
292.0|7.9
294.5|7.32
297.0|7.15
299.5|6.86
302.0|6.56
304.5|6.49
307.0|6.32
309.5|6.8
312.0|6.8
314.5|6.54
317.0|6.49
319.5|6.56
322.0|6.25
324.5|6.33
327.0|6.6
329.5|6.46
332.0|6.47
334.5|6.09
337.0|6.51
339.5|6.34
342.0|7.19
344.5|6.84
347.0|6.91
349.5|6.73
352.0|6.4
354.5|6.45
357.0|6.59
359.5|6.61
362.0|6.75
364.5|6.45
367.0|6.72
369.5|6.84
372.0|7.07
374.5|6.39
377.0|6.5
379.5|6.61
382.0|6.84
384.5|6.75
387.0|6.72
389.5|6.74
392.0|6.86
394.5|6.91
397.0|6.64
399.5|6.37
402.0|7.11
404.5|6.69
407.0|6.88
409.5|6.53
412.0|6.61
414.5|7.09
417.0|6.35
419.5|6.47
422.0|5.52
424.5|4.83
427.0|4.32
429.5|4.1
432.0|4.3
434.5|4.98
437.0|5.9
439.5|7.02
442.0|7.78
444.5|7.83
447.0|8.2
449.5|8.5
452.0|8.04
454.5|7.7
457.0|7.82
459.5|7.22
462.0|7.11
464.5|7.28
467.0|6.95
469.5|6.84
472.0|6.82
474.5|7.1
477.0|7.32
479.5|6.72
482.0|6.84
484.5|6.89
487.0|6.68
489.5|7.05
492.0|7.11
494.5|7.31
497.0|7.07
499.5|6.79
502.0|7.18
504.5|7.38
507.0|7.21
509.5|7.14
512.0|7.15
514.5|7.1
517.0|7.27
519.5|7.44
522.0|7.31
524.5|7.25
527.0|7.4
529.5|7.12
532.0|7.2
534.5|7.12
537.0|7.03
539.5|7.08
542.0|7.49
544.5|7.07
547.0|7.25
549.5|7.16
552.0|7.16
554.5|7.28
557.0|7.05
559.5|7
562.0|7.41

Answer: 0.98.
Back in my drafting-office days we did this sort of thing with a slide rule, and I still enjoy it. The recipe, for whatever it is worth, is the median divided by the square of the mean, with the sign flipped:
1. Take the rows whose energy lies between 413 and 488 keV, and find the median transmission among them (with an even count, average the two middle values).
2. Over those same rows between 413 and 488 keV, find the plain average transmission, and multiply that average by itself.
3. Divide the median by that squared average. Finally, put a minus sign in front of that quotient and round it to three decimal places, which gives -0.155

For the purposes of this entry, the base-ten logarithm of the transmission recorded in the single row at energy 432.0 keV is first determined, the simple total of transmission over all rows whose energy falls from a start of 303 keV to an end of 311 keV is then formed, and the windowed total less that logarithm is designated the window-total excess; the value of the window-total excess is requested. 19.0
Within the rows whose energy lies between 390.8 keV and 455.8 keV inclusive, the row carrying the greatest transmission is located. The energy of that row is 449.5 keV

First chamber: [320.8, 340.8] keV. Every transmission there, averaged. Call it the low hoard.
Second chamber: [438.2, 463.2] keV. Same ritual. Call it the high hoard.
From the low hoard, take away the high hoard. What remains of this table -1.3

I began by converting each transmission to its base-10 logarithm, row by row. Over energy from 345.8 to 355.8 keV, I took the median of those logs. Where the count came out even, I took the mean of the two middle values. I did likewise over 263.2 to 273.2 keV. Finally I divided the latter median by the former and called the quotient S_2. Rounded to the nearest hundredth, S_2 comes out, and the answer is 1.01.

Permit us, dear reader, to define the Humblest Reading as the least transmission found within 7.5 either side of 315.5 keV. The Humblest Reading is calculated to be 6.25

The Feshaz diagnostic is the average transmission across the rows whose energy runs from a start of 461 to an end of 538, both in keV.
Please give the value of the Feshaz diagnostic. 7.1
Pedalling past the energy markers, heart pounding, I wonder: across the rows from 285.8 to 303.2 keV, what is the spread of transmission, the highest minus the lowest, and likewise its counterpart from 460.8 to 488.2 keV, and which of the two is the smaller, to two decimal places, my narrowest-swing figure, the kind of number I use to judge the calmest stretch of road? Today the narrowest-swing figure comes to 0.64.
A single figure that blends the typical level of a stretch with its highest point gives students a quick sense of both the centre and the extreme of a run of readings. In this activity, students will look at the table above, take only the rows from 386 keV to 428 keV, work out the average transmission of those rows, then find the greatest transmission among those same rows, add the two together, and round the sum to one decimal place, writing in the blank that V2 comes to 13.5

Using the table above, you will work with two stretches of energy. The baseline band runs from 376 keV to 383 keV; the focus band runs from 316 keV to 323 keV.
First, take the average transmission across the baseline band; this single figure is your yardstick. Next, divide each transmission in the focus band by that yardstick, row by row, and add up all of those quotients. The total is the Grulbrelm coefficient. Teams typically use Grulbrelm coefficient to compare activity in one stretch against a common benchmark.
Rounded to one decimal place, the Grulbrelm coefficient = 2.9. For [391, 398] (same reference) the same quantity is 3.1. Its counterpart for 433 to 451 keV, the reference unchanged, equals 7.6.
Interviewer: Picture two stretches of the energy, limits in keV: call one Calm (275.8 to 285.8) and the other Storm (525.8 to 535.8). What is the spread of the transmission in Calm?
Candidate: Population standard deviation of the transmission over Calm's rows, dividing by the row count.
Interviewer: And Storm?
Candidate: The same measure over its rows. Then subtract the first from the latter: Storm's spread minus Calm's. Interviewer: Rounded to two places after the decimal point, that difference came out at -0.15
